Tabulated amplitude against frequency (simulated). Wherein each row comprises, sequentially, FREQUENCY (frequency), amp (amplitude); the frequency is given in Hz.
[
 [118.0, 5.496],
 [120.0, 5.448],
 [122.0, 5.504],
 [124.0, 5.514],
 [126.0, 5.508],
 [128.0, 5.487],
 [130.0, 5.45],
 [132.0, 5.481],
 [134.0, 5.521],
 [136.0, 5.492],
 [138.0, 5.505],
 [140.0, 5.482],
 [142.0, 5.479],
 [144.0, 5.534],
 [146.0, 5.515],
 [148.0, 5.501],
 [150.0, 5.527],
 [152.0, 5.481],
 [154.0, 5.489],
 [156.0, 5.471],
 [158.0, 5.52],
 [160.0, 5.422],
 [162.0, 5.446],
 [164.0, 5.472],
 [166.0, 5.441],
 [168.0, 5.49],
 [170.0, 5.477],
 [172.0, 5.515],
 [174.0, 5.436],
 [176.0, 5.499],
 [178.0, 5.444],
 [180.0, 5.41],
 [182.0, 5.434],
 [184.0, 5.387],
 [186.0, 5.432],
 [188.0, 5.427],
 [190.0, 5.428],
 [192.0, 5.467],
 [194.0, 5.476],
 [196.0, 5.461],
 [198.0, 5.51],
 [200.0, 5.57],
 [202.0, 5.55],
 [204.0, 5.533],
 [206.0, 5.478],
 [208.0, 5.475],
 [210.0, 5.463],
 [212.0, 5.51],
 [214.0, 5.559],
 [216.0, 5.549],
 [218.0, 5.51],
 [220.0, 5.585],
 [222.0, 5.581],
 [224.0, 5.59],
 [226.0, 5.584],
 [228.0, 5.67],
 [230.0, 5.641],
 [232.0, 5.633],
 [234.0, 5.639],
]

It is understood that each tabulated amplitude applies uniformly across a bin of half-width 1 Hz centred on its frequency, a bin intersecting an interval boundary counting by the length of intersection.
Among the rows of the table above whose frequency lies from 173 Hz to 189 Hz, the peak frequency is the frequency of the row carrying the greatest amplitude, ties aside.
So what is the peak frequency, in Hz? 176.0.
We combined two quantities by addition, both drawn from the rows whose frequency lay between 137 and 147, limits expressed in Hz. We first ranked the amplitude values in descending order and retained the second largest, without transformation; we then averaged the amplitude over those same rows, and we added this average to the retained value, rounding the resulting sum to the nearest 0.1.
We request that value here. 11.0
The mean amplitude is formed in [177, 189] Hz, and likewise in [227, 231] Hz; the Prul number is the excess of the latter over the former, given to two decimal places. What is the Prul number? 0.23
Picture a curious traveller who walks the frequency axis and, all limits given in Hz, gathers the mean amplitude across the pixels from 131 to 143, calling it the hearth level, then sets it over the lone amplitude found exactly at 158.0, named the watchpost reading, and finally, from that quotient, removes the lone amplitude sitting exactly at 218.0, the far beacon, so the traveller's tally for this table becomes -4.51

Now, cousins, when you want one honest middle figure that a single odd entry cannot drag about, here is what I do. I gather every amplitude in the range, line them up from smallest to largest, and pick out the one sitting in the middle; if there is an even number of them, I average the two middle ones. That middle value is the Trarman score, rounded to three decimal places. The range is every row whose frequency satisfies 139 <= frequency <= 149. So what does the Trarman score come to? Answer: 5.501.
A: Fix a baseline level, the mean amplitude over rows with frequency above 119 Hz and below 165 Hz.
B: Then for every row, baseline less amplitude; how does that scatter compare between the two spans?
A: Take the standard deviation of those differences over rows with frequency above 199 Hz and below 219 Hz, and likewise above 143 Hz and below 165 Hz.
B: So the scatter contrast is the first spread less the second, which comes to 0.003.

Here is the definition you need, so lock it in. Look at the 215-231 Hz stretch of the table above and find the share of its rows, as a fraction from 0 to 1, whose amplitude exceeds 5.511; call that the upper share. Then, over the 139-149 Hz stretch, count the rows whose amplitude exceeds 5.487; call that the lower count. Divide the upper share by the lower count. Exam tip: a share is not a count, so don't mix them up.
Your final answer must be 0.29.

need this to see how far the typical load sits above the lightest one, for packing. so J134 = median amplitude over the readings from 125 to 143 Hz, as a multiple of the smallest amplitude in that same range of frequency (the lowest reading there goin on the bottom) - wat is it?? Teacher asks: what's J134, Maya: 1.01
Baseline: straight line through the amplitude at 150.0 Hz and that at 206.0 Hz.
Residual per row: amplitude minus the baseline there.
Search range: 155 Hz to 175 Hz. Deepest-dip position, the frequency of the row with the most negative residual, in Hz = 160.0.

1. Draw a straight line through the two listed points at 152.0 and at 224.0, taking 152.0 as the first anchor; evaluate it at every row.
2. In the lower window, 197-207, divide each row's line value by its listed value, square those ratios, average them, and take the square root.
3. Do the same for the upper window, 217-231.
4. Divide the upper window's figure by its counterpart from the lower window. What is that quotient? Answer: 0.994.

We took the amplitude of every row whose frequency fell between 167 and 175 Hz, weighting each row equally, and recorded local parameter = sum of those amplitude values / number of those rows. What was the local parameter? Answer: 5.48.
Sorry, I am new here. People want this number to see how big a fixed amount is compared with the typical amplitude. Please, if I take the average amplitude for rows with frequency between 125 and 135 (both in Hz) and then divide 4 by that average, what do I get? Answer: 0.729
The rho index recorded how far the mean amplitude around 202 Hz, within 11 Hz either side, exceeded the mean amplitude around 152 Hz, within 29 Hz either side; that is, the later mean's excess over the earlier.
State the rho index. 0.016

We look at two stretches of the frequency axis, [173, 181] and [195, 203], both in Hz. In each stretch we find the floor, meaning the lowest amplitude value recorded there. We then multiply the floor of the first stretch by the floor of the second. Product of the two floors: 29.5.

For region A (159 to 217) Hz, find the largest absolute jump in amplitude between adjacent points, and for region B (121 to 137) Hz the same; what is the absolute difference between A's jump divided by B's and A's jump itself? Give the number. 1.9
